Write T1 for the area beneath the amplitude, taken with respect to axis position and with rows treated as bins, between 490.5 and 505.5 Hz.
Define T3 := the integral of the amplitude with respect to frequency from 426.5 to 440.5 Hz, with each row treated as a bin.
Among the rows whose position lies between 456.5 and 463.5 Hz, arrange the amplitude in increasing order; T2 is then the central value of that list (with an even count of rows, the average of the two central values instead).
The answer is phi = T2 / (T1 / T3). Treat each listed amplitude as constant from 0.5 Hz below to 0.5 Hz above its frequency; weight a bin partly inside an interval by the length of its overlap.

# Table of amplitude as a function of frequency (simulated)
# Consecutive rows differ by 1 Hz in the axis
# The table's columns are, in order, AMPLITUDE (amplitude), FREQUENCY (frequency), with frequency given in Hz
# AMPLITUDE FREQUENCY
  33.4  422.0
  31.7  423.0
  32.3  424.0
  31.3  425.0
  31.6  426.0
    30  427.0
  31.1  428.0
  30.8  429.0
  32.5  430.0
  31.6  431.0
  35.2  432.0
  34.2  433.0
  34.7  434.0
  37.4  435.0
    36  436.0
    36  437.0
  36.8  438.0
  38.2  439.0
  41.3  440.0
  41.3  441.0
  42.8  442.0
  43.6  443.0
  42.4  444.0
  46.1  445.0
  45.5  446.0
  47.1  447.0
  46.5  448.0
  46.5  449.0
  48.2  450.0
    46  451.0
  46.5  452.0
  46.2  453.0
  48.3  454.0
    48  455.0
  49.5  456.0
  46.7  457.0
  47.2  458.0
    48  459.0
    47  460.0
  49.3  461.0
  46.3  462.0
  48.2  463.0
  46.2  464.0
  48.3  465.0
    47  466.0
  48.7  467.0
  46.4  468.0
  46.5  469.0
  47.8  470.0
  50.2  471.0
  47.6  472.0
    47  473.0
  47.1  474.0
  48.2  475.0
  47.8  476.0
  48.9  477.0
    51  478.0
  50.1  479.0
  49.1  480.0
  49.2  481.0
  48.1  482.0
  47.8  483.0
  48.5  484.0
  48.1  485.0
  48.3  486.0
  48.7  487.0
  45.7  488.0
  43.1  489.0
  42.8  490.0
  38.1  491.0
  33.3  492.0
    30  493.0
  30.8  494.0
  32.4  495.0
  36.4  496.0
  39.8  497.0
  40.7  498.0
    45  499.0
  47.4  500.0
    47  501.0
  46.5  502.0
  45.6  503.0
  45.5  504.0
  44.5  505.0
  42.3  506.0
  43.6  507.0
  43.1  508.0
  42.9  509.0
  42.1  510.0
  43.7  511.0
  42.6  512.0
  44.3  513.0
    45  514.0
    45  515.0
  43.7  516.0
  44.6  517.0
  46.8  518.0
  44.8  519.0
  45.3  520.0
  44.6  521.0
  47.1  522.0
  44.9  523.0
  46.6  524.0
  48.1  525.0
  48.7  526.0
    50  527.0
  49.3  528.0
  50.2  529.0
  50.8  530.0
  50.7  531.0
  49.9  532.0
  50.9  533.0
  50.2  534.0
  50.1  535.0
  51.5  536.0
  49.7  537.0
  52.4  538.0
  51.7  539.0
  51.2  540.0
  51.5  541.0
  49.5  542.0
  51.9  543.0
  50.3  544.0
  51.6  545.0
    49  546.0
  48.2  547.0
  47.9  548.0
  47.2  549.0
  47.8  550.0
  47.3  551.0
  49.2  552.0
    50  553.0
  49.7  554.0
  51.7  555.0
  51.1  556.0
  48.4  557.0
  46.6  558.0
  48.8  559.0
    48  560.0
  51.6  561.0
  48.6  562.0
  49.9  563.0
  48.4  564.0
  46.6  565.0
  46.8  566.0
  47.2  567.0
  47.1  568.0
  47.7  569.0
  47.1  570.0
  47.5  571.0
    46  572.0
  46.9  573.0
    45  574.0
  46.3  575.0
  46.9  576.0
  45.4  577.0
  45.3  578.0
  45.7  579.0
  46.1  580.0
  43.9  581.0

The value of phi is 38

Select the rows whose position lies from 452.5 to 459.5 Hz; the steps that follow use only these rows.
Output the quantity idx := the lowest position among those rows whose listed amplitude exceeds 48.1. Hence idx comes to 454.0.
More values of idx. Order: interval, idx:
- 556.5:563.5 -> 557.0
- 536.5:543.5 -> 537.0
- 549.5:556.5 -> 552.0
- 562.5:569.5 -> 563.0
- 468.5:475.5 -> 471.0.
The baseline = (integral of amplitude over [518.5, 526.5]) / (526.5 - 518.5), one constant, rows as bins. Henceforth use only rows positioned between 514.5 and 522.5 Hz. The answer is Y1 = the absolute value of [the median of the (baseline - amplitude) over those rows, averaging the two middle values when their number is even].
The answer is 1.4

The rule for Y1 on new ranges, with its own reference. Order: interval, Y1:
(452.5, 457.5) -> 1.7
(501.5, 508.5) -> 1.8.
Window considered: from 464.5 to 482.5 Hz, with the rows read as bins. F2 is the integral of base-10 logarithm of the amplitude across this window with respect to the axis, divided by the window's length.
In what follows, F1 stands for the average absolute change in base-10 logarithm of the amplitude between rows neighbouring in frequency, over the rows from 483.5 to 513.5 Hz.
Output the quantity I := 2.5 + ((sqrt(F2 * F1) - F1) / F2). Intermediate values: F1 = 0.0186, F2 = 1.68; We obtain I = 2.59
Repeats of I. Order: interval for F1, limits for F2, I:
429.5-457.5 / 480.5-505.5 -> 2.59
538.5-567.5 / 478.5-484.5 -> 2.58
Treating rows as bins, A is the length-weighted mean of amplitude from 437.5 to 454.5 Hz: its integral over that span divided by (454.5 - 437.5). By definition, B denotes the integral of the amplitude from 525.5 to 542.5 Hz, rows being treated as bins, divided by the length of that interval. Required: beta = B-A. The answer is 6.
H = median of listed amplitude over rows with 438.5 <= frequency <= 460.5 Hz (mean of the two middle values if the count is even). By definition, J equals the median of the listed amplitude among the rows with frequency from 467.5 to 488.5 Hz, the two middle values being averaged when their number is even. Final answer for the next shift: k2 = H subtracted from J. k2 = 1.6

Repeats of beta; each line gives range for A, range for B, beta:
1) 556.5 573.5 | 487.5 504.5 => -7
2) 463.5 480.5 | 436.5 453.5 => -5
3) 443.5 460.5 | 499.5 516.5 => -2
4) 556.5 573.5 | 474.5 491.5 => -1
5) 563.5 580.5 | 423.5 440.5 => -12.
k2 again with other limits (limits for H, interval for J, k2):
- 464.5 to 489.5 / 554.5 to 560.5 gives 0.5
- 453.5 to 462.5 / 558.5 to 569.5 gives 0.0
